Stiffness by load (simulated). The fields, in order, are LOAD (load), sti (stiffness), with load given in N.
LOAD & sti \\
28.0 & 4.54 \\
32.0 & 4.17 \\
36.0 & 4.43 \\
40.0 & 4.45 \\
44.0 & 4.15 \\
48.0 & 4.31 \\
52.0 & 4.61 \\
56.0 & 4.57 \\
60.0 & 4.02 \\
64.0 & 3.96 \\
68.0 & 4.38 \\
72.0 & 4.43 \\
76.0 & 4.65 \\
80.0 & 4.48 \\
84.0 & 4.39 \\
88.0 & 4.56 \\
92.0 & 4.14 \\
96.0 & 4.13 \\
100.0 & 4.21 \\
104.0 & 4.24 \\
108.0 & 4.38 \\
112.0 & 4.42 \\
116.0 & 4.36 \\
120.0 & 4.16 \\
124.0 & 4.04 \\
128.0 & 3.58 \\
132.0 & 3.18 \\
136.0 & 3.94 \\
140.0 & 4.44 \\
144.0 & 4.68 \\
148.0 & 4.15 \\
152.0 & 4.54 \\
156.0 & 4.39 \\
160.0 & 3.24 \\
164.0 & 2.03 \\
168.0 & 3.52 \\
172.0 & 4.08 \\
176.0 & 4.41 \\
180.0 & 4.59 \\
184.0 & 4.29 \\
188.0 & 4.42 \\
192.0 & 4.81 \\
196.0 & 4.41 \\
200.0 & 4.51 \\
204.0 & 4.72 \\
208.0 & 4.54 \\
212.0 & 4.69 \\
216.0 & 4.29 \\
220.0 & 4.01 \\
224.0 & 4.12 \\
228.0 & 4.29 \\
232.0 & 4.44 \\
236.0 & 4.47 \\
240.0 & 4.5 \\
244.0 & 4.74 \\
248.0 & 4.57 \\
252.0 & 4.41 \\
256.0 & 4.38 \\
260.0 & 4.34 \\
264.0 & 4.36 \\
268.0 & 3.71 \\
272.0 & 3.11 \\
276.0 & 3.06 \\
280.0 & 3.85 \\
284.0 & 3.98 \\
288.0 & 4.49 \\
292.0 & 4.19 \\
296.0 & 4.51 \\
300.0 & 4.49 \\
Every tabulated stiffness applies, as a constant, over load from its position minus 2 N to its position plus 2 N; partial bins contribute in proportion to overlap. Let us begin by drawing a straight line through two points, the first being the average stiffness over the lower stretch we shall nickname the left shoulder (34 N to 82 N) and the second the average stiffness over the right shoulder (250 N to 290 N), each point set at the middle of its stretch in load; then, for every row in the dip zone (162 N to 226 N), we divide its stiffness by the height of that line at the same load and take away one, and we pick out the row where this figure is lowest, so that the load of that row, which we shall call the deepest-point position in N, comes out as 164.0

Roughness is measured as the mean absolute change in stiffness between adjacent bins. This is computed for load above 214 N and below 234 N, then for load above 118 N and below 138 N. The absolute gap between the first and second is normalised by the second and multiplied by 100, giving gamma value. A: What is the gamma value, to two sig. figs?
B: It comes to 59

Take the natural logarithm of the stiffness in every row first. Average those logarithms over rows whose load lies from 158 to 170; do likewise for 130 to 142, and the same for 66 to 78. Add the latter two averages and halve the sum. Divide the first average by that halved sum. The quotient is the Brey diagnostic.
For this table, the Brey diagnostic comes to 0.74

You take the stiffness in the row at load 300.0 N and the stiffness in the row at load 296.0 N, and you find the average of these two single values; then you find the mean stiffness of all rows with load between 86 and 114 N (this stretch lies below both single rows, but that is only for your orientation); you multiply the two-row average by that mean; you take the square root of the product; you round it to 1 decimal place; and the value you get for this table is 4.4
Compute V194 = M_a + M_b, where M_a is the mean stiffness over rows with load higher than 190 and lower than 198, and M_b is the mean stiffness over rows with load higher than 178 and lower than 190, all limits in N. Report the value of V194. 9.04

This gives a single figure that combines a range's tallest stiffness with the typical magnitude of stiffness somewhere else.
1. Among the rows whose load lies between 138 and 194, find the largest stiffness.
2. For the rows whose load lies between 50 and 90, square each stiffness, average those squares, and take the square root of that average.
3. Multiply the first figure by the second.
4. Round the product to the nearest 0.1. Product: 21.2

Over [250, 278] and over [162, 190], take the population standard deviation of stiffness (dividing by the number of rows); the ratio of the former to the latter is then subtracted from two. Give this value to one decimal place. 1.3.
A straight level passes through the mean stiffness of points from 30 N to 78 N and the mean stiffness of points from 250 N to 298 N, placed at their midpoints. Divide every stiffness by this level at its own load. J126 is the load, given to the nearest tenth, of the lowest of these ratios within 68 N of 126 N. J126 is 164.0 N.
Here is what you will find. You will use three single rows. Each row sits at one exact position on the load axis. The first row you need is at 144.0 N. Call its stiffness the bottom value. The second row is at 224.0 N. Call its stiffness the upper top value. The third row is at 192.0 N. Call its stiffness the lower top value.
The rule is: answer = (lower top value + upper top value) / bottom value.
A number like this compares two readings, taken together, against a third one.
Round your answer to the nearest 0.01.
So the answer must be 1.91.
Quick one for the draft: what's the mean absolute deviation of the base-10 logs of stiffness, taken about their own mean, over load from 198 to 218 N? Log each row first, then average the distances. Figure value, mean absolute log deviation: 0.012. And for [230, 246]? 0.010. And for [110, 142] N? 0.038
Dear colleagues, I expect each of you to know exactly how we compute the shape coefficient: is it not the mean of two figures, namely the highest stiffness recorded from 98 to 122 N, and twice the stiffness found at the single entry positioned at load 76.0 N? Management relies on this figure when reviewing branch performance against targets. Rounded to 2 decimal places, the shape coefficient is 6.86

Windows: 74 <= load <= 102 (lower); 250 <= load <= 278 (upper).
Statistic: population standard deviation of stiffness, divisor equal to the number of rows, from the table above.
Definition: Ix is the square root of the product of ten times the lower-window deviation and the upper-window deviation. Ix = 1.0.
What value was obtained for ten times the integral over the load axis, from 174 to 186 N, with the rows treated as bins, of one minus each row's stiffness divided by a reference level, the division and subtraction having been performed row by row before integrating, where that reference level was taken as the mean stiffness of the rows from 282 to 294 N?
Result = -6.0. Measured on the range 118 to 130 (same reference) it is 8.3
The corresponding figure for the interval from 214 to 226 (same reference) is 2.3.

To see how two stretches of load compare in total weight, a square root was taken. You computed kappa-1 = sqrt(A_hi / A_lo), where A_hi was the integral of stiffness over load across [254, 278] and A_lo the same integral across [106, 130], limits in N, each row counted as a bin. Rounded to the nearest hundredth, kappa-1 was 0.96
